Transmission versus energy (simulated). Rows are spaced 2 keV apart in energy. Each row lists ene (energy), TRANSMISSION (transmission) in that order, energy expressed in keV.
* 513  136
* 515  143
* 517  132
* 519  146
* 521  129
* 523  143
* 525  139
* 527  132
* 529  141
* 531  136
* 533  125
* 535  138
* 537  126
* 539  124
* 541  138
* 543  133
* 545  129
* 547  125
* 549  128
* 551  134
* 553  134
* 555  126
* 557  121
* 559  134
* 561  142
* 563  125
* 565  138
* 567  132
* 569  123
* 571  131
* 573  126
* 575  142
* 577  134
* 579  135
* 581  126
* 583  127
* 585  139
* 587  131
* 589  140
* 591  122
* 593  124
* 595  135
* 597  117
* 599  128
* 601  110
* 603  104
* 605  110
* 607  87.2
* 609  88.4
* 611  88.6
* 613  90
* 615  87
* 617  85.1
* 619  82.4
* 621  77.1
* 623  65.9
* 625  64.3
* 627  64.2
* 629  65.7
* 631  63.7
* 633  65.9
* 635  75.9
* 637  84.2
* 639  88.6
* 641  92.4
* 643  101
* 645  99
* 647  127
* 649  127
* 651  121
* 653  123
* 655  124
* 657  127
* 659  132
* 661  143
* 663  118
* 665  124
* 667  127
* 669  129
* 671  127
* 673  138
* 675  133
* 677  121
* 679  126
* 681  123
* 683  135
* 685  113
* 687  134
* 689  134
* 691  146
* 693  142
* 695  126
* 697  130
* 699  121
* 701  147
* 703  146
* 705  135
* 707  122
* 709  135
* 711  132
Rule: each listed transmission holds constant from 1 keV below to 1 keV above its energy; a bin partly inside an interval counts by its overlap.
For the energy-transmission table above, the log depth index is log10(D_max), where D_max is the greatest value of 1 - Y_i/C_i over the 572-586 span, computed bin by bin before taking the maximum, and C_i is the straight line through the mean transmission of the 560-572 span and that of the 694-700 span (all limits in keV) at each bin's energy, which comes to -1.4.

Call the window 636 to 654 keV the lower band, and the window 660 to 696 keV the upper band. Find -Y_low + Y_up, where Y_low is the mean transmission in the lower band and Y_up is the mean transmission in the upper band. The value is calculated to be 23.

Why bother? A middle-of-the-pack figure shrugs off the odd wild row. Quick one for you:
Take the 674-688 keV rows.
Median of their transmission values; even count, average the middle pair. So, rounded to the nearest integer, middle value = 126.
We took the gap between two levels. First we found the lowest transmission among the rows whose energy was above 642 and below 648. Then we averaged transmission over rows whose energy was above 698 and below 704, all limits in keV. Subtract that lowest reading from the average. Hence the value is 39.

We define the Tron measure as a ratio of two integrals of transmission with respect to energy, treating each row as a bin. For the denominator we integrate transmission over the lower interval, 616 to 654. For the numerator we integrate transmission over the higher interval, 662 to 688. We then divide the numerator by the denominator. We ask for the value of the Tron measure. 0.98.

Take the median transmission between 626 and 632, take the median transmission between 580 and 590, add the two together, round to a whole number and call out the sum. 195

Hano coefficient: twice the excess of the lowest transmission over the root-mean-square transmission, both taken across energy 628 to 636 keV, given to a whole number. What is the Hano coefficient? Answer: -9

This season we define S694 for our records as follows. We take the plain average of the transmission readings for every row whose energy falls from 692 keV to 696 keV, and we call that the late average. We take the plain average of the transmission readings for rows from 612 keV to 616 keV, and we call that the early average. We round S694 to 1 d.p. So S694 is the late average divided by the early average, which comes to 1.5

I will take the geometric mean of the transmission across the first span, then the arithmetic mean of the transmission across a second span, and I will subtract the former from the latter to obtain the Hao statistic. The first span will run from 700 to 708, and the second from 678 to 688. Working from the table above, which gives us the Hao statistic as -11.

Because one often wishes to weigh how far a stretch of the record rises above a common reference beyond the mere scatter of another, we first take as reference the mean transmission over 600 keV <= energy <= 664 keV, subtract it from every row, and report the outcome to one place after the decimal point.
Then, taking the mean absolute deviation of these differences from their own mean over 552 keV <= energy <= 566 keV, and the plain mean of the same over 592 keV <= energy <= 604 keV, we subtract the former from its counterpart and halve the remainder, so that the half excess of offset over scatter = 8.5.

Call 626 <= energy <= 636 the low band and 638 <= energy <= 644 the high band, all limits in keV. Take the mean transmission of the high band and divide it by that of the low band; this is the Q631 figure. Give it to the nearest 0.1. 1.4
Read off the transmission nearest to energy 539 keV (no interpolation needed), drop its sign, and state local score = 124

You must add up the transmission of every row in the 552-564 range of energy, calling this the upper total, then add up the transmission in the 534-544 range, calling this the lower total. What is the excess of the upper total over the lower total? 123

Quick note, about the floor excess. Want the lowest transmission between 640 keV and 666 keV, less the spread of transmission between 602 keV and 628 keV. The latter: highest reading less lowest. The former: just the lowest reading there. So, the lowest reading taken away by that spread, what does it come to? 47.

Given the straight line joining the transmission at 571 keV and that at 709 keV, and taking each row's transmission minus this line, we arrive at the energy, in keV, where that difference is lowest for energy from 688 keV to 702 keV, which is 699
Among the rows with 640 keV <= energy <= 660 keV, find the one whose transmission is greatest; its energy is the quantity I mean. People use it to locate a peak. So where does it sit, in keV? 659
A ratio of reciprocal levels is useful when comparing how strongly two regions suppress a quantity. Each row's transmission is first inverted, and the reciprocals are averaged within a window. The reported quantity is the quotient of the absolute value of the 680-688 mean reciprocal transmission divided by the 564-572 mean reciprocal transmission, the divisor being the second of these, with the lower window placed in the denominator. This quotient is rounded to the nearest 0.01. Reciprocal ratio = 1.04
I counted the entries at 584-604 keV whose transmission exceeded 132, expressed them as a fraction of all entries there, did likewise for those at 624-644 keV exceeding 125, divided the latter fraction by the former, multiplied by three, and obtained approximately 0.0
